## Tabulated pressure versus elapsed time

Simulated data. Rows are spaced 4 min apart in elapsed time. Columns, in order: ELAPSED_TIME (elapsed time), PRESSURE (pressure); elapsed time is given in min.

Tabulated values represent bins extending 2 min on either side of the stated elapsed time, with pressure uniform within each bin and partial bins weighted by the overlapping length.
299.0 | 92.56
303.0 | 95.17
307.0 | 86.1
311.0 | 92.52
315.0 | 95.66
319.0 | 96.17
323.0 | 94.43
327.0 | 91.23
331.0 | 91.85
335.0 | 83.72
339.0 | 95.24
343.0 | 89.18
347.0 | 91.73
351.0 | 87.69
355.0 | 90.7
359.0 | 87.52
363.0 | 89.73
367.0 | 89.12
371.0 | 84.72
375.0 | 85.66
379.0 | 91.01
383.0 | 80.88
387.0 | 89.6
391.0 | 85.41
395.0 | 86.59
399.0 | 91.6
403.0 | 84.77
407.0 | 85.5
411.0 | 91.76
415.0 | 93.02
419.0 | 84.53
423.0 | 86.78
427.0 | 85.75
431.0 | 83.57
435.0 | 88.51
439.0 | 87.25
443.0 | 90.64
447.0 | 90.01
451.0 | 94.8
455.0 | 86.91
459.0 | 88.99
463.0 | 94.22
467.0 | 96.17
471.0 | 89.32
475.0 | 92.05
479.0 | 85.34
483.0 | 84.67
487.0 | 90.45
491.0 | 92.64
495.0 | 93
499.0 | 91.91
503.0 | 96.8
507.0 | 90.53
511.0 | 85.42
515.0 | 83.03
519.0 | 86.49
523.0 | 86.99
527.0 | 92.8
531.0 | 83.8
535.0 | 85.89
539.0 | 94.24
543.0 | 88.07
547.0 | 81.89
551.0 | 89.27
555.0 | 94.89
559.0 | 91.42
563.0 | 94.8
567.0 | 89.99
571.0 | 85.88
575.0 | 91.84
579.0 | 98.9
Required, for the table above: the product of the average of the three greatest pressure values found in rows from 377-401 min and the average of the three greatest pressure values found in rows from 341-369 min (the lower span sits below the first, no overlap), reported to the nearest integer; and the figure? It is 8232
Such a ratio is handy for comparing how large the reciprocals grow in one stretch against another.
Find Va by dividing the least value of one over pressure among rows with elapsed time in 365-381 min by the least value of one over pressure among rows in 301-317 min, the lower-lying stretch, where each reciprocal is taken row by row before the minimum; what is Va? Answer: 1.05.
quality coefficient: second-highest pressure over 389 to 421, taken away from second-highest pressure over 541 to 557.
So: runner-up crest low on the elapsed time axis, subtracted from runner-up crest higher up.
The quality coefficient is -2.5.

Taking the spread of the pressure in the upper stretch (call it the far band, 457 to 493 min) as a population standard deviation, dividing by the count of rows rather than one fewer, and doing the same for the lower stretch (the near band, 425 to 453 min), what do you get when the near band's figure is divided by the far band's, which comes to 0.94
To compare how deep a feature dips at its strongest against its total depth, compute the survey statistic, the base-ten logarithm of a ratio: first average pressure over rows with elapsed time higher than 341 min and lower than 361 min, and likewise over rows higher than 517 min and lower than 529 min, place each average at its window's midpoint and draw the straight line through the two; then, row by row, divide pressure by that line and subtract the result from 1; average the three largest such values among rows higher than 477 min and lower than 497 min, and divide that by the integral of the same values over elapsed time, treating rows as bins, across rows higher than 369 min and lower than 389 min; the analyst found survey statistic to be -1.4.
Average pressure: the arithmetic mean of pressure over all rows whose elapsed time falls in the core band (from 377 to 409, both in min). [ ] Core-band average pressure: 86.9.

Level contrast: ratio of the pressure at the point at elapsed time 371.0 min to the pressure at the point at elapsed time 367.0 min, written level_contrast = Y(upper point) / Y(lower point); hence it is 0.95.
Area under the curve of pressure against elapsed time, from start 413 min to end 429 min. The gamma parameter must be 1400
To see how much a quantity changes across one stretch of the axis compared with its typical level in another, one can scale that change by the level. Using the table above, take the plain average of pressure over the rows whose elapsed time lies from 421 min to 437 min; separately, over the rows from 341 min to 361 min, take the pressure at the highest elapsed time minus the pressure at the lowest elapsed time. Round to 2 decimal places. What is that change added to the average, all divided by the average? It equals 0.98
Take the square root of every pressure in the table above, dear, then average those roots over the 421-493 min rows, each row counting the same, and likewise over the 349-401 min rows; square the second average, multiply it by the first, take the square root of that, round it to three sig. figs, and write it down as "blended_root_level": 28.8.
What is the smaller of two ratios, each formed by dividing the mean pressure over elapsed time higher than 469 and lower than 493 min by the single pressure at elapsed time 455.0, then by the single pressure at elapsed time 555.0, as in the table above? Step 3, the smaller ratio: 0.94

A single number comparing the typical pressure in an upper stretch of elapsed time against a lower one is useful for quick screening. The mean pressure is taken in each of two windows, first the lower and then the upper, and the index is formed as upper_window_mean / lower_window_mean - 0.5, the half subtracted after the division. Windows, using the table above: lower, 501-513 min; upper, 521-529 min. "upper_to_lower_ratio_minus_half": 0.489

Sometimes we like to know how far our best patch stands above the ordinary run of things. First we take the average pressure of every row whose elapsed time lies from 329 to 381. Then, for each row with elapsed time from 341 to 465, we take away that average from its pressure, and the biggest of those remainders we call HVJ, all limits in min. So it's 5.7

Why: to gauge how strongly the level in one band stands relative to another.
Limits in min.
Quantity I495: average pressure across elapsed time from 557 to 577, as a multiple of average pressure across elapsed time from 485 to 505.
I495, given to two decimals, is 0.98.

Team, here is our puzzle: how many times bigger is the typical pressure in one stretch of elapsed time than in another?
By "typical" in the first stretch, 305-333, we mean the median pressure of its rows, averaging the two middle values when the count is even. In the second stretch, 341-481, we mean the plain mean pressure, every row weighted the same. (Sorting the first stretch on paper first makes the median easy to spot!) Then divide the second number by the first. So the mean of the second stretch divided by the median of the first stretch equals 0.96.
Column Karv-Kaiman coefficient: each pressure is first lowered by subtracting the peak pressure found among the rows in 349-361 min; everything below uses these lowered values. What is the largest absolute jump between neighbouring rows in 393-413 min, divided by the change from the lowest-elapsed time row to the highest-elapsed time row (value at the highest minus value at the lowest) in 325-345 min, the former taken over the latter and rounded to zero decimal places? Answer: -3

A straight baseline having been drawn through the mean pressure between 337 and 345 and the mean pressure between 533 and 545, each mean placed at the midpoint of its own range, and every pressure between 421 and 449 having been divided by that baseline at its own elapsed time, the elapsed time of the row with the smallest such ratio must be 431.0 min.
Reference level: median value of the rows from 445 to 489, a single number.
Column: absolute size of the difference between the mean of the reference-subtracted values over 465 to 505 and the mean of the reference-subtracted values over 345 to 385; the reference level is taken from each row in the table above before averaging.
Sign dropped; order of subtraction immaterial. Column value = 3.4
